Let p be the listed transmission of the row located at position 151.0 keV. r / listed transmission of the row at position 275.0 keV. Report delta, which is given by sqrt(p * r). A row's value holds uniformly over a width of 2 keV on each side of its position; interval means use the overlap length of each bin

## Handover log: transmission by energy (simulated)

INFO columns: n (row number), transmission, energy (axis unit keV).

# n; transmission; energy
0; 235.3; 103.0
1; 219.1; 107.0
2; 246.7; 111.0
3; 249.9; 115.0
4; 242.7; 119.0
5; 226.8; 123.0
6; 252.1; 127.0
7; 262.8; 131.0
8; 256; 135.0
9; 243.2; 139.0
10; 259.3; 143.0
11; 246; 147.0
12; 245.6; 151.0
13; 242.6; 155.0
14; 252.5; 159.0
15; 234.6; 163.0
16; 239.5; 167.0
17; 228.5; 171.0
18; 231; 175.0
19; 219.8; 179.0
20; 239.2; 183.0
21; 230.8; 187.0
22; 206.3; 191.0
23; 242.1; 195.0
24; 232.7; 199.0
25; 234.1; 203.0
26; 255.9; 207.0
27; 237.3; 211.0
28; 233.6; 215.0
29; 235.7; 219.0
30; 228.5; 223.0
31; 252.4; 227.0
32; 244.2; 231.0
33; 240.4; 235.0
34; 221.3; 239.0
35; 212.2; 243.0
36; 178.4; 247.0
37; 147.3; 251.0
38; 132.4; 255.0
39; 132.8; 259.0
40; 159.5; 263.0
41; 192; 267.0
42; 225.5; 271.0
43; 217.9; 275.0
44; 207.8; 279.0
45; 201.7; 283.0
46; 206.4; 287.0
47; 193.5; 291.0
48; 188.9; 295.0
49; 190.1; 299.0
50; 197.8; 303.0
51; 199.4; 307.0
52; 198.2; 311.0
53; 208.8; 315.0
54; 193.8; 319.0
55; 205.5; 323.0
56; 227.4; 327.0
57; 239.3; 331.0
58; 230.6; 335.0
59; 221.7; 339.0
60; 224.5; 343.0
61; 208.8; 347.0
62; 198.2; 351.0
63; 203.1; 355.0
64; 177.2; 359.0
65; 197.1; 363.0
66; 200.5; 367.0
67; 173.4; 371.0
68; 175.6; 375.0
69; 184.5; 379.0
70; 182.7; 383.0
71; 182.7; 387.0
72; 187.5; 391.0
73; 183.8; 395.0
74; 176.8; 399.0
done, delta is 231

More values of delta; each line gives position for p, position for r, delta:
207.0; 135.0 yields 256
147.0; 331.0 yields 243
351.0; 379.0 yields 191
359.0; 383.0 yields 180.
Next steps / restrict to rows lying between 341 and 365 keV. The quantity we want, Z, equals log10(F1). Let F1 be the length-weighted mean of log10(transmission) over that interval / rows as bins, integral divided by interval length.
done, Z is 0.362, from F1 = 2.30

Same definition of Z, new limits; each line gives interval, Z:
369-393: 0.354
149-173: 0.377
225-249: 0.371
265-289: 0.365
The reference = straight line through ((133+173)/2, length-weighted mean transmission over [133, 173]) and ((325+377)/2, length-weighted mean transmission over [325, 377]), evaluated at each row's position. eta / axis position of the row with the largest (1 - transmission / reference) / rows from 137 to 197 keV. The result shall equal 191.0 keV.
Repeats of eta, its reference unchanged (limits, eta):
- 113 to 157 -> 123.0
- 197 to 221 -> 199.0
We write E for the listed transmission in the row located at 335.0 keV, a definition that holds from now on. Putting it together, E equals 230.6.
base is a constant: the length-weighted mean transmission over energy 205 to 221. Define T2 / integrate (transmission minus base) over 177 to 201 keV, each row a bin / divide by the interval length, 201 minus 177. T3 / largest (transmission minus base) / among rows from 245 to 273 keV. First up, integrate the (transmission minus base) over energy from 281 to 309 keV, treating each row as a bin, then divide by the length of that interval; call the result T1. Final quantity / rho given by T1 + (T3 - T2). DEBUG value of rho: -47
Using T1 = -44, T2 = -12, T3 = -15.1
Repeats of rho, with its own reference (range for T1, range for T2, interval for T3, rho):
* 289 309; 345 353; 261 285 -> -25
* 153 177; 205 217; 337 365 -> -20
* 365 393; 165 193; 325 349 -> -45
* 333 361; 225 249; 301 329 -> -29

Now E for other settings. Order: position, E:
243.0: 212.2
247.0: 178.4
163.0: 234.6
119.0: 242.7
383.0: 182.7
